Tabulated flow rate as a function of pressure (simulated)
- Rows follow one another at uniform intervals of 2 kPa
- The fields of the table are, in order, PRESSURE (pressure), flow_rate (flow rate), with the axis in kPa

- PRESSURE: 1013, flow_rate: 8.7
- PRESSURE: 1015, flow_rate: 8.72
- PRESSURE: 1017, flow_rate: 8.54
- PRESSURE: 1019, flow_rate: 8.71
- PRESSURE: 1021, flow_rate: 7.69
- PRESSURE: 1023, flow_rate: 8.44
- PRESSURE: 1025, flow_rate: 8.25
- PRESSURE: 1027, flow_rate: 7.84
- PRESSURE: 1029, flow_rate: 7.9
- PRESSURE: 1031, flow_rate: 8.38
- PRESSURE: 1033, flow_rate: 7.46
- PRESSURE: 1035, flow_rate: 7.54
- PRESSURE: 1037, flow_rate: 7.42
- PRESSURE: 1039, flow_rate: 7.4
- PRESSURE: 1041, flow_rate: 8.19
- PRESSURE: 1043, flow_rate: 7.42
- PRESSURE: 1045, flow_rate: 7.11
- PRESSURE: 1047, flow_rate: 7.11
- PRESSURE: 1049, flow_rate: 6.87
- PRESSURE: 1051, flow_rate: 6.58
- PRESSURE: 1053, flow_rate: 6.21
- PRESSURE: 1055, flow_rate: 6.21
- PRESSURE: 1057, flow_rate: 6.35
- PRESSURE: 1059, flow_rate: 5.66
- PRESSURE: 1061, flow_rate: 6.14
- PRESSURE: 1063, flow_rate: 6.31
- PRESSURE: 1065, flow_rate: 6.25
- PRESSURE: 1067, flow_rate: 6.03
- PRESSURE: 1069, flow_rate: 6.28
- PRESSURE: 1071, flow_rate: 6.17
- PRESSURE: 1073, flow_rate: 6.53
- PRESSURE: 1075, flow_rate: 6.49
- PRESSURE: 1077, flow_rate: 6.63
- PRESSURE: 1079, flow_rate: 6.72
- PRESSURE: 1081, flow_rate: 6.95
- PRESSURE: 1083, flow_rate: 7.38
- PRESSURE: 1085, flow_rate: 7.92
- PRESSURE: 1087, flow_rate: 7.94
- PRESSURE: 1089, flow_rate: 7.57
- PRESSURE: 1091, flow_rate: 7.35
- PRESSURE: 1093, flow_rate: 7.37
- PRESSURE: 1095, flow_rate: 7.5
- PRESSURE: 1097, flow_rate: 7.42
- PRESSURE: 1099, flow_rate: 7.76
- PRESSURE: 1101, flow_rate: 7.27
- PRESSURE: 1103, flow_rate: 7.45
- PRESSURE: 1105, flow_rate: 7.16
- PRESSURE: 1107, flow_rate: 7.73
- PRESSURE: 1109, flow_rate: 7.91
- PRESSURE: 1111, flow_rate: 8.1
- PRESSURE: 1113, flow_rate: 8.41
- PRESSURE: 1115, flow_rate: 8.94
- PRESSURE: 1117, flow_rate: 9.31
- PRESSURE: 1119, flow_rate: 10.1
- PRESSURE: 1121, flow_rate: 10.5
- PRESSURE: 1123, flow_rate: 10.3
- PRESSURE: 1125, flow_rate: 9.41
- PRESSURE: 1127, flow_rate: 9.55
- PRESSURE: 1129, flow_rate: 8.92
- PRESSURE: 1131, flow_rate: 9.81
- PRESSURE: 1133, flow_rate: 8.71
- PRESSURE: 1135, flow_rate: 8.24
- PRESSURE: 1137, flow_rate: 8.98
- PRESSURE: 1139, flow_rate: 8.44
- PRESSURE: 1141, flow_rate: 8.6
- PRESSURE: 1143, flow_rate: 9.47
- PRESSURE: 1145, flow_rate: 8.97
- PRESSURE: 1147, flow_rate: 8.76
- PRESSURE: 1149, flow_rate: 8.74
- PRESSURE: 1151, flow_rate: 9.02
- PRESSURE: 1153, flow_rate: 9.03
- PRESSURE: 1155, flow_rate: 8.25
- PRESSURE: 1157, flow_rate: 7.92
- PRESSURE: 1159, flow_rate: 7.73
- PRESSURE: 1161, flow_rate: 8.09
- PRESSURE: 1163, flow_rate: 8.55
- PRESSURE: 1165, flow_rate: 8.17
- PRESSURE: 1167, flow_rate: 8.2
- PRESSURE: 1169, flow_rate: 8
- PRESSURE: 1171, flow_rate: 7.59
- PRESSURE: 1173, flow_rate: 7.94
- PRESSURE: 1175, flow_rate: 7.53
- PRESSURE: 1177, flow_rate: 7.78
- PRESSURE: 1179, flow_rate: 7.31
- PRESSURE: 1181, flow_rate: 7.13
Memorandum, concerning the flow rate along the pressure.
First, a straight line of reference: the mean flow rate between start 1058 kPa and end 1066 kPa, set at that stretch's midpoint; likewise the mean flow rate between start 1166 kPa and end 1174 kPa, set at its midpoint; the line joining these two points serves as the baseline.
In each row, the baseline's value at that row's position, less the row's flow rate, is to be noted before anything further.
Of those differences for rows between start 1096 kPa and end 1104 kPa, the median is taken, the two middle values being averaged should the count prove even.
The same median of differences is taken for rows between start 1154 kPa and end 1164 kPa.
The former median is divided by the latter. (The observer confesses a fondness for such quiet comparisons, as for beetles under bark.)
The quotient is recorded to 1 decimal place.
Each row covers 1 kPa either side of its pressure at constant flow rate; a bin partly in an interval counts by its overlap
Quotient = 2.2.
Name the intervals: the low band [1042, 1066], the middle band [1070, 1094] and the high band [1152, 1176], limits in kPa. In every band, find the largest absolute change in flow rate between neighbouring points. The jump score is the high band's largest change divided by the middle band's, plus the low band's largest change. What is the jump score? 2.13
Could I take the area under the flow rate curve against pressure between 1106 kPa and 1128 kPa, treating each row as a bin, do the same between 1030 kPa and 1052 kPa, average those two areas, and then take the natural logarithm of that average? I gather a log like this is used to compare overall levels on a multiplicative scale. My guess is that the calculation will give 5.203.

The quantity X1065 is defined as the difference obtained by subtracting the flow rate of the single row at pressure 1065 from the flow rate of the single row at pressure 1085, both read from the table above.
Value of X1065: 1.7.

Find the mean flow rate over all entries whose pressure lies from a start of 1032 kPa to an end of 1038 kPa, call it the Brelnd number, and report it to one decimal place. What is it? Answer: 7.5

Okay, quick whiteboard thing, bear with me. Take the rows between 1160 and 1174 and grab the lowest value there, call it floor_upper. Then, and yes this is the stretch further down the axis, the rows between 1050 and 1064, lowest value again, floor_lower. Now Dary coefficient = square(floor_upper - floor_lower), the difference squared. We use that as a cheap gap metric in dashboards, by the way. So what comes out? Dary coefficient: 4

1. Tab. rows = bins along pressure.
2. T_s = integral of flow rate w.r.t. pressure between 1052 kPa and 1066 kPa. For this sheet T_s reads 86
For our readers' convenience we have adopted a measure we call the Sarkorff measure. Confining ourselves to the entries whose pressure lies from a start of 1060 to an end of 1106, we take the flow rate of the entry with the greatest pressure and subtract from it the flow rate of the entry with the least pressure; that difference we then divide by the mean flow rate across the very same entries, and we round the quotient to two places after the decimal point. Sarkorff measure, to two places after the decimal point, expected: 0.15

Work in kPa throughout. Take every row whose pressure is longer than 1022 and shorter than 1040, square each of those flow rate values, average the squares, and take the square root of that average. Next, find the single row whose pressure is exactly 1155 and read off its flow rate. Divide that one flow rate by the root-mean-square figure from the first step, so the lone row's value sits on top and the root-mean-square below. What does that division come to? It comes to 1.0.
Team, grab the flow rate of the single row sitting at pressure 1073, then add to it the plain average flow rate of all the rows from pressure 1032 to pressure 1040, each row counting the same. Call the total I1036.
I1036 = 14.0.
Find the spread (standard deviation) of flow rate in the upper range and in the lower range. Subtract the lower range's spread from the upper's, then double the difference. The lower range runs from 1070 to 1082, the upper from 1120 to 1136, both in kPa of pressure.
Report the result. 1.0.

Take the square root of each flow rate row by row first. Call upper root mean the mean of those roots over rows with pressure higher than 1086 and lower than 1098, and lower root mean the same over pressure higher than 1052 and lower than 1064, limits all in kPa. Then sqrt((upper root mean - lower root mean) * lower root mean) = 0.81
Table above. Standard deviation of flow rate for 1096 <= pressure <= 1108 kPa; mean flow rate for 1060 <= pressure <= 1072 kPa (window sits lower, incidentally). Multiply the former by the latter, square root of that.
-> 1.2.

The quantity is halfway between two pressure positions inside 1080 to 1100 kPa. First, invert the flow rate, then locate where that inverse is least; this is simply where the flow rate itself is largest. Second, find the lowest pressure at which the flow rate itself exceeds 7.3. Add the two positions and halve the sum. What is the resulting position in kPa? 1085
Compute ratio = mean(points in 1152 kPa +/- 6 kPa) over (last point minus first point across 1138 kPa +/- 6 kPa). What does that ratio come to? 11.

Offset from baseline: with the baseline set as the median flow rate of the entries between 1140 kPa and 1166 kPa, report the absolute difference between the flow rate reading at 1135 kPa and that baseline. 0.4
